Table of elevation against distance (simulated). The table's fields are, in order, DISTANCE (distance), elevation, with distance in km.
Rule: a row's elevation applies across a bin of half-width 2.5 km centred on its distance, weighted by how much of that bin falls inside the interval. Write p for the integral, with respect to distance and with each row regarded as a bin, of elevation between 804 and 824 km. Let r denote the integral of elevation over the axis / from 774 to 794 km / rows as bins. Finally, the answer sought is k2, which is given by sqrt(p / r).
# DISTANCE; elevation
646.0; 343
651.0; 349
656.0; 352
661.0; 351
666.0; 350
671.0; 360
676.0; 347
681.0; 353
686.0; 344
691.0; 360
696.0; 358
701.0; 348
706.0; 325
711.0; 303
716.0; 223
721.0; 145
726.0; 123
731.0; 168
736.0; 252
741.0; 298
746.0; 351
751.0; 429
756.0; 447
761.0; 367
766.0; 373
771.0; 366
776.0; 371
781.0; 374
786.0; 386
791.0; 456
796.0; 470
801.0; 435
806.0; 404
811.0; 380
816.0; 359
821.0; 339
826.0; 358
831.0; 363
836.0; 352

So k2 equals 0.96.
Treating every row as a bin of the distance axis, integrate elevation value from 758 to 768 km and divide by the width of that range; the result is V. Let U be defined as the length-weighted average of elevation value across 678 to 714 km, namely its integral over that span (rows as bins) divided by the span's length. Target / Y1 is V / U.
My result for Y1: 1.10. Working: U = 340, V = 374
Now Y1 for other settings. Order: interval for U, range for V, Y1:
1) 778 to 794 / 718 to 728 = 0.34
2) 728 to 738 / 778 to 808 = 2.06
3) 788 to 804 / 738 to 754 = 0.80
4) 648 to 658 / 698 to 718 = 0.87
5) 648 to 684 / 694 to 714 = 0.94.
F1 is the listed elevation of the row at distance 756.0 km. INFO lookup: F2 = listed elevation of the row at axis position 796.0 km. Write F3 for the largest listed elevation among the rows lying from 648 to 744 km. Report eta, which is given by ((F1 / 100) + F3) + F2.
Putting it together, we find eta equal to 834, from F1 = 447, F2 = 470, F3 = 360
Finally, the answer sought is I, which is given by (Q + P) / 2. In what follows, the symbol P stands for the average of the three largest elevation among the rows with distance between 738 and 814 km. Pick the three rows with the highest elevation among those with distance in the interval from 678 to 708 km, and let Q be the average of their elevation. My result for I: 407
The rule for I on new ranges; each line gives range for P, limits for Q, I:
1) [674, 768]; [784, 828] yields 435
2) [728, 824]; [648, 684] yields 406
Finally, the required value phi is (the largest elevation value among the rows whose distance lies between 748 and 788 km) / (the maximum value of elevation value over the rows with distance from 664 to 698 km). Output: 1.24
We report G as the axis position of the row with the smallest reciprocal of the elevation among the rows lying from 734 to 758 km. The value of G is 756.0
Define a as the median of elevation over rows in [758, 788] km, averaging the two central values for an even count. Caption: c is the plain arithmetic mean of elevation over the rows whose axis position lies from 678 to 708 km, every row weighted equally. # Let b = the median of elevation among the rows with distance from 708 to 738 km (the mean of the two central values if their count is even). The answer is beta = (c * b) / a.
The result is 183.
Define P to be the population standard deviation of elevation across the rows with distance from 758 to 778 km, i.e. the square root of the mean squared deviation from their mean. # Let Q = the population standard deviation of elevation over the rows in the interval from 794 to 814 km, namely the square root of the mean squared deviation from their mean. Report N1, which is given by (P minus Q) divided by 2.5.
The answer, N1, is -12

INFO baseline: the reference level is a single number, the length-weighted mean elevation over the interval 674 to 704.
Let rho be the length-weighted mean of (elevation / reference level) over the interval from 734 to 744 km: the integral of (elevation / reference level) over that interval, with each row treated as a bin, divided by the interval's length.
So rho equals 0.80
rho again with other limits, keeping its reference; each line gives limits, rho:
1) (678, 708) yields 0.99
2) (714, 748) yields 0.63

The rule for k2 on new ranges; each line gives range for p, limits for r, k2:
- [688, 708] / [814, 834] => 0.99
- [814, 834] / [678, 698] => 1.00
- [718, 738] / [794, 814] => 0.64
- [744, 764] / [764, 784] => 1.04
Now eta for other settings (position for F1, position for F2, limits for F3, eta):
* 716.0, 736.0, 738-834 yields 724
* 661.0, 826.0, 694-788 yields 809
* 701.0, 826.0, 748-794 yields 817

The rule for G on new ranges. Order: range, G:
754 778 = 756.0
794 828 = 796.0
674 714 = 691.0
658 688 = 671.0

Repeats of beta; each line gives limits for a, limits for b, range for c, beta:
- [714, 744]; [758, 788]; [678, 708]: 662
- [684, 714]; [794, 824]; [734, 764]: 405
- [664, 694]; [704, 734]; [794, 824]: 221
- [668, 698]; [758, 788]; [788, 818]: 437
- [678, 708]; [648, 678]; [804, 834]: 367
